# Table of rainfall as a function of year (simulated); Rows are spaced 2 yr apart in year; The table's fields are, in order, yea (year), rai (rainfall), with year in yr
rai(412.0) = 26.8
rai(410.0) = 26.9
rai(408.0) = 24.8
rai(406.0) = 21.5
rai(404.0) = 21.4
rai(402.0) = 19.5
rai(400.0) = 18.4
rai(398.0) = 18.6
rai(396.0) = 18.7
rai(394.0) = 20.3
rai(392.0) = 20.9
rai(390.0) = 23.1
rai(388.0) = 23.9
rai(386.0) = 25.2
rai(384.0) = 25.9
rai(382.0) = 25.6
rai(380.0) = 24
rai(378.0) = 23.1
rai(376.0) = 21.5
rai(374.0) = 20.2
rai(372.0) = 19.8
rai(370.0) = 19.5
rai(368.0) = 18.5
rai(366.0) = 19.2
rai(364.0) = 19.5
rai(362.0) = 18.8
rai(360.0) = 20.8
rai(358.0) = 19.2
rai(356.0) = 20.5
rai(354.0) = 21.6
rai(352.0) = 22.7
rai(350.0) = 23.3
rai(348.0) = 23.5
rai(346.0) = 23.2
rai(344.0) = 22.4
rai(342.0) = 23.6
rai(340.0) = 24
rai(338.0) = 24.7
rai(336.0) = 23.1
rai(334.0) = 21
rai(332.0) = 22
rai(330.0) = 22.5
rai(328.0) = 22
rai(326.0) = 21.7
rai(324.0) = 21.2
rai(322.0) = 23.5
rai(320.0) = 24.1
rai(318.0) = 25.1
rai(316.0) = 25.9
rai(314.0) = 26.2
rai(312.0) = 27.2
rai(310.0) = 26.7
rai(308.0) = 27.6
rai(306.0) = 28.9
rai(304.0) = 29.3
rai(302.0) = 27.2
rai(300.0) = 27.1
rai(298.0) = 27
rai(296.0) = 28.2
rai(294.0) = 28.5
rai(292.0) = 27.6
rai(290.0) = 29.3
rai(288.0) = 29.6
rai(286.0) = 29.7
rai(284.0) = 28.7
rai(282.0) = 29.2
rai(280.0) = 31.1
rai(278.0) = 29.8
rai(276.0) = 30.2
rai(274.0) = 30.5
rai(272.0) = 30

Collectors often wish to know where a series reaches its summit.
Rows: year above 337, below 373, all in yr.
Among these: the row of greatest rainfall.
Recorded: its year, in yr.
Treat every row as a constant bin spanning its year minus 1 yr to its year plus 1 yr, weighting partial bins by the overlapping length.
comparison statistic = 338.0 yr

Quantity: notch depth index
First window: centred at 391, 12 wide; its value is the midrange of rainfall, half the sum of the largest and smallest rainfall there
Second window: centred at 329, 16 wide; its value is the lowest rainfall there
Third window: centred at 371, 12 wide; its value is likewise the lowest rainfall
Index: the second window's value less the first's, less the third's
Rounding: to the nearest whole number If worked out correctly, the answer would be -19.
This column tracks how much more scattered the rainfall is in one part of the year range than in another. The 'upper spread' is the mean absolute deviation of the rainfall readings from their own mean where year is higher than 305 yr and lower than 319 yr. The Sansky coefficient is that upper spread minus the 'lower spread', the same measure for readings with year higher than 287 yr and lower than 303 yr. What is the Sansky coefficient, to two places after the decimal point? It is 0.11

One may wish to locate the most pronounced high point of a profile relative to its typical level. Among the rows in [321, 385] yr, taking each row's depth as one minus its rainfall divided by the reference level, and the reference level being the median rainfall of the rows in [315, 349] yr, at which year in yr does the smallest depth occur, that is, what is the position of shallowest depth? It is 384.0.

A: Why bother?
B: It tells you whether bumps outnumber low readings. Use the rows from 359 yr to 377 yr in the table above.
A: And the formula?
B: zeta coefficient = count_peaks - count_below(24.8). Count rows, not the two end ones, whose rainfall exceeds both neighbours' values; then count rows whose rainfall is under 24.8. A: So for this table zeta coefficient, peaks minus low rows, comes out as -8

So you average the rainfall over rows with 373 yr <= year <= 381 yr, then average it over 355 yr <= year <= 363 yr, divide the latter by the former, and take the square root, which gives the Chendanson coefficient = 0.94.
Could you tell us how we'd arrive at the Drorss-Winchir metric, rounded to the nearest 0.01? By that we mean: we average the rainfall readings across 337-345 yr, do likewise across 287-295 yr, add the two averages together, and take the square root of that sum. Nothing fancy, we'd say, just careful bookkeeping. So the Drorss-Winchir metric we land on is 7.24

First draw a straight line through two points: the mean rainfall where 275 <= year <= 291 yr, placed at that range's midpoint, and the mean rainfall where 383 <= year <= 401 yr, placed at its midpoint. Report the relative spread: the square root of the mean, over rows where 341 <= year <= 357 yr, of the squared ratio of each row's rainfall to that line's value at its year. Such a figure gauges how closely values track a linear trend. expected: 0.91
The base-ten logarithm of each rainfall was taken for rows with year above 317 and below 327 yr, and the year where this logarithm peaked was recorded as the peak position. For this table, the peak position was 318.0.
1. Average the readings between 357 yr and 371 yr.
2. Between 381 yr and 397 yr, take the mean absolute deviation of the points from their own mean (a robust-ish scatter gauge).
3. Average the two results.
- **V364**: 10.8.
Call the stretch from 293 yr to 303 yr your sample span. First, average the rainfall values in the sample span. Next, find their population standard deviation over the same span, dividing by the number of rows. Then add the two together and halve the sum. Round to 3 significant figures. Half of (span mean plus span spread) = 14.1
